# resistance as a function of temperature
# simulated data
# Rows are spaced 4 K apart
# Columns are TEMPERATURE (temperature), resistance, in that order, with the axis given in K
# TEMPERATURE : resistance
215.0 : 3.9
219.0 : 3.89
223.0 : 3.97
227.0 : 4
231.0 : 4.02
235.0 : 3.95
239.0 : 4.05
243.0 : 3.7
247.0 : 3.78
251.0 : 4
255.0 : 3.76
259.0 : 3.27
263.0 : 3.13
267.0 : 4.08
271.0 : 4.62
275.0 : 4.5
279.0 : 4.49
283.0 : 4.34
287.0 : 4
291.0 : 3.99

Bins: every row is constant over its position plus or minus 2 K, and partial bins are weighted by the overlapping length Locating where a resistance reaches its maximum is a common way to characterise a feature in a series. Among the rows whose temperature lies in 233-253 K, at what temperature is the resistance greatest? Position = 239.0 K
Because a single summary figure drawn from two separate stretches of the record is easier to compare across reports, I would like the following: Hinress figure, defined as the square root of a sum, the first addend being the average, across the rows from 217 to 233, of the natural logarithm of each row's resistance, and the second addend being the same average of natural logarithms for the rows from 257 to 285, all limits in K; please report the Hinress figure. 1.66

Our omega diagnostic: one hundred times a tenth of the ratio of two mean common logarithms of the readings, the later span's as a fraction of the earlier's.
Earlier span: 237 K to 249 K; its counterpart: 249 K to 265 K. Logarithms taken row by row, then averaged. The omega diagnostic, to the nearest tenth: 9.4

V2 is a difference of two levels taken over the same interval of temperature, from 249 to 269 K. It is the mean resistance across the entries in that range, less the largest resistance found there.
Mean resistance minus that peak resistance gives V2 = -0.43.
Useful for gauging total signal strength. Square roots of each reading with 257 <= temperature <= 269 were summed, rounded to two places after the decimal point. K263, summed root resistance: 5.60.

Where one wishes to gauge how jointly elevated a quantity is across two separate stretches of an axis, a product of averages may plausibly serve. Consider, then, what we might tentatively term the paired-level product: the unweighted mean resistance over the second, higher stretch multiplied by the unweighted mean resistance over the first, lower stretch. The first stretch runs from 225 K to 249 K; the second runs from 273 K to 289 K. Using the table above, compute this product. 17.0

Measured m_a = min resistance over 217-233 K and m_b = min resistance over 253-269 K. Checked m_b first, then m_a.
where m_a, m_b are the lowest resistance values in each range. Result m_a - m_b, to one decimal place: 0.8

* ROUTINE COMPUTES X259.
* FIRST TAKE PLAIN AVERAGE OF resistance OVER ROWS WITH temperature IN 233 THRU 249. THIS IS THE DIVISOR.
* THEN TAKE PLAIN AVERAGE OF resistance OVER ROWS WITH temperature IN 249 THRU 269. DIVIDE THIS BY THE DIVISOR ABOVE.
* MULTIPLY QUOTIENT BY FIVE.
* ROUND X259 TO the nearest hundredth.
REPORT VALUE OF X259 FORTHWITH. 4.71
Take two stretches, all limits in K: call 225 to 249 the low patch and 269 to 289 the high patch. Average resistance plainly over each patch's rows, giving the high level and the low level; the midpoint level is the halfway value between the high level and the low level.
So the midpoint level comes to 4.15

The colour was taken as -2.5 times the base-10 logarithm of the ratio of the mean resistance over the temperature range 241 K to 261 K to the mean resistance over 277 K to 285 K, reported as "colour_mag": 0.19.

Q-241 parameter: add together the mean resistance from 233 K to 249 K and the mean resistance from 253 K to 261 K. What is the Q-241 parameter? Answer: 7.4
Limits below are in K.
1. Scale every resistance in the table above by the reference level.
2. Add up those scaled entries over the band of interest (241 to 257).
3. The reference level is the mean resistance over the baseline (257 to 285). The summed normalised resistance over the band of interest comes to 3.8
